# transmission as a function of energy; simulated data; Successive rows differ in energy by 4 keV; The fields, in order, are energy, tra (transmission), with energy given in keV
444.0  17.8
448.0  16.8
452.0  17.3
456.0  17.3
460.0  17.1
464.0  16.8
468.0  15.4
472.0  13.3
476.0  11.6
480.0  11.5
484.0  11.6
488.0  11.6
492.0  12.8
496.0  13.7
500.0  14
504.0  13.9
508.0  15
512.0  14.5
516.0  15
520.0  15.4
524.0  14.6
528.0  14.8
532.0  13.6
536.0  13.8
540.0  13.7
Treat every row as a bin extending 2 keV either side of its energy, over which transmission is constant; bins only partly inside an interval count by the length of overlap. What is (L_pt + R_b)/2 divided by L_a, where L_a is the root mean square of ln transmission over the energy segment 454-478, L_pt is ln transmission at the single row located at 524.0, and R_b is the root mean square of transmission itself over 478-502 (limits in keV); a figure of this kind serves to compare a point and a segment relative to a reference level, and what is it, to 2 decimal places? 2.81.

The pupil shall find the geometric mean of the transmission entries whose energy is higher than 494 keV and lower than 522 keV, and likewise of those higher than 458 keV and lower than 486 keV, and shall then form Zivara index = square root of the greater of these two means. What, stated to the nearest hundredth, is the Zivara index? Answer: 3.81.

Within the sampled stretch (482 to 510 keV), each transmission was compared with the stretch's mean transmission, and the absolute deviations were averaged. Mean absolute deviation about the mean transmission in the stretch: 1.1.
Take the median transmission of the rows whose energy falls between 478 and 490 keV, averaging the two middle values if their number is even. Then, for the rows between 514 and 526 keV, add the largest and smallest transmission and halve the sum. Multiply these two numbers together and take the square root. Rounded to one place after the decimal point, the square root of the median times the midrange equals 13.2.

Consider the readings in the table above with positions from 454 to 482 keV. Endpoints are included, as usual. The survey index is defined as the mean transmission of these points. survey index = 14.7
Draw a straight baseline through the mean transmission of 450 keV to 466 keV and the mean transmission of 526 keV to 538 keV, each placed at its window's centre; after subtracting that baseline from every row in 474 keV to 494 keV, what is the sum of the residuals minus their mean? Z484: -17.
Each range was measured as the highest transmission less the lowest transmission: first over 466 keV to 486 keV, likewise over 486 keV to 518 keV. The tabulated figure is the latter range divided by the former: 0.87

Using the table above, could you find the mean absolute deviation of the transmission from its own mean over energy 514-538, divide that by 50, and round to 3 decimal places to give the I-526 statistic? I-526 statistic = 0.011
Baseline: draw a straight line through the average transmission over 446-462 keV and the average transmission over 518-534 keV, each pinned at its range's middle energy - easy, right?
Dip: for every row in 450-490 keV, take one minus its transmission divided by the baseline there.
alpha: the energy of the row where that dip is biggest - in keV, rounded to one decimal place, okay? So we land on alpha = 480.0 keV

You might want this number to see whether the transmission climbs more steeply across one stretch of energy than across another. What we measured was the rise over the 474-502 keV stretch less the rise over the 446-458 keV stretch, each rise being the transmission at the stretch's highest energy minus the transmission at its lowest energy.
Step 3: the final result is 1.9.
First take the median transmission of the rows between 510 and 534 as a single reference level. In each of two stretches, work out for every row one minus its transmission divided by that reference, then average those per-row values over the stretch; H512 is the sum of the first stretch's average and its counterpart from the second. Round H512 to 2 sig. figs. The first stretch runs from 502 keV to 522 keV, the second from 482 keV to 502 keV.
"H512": 0.13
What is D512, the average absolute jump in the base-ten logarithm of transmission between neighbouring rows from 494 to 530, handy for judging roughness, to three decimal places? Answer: 0.014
